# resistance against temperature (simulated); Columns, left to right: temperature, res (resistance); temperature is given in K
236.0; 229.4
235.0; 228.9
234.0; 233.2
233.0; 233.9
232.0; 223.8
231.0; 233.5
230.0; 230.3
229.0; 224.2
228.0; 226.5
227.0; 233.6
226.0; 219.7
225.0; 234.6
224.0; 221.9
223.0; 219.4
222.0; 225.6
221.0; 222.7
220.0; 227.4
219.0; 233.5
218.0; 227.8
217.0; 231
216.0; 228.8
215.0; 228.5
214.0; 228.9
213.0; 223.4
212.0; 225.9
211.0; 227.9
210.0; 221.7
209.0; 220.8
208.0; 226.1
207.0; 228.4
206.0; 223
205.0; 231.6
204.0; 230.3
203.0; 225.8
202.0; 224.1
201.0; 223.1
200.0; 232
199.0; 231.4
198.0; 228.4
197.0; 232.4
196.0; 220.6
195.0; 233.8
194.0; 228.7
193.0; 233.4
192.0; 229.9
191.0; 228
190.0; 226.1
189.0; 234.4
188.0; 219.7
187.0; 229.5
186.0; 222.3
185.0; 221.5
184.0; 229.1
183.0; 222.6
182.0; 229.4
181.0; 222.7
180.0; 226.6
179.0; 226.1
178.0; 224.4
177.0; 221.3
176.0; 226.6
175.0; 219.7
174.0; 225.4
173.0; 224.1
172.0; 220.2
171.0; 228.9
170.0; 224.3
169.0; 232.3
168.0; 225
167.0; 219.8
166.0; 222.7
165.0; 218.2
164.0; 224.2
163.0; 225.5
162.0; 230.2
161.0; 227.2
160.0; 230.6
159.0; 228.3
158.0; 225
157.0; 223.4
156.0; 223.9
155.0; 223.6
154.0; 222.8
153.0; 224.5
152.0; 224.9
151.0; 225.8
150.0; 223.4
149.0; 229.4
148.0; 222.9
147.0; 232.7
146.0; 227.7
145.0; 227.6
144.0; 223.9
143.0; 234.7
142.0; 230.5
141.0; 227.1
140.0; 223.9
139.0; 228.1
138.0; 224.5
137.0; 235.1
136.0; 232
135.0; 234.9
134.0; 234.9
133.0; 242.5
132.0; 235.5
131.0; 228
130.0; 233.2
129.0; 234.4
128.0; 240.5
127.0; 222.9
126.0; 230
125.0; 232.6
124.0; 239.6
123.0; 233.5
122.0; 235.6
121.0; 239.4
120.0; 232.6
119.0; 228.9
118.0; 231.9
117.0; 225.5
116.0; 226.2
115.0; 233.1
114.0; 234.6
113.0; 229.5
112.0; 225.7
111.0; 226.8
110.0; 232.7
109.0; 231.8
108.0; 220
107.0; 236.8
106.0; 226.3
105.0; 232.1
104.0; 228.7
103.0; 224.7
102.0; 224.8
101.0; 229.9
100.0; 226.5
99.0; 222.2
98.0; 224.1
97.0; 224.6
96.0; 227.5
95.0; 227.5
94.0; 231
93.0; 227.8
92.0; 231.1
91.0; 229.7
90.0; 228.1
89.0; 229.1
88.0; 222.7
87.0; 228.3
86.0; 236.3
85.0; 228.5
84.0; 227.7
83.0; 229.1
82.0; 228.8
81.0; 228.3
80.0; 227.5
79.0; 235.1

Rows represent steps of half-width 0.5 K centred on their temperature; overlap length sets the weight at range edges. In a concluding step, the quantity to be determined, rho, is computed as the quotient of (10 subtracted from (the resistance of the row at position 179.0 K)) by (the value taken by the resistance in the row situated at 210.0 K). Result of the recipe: 0.975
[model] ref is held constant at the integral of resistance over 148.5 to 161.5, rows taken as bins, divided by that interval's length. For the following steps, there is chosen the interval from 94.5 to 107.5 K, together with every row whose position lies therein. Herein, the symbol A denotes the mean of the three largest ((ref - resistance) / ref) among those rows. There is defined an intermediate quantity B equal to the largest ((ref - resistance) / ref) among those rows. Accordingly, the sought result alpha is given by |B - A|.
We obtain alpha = 0.0064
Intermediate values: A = 0.009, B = 0.015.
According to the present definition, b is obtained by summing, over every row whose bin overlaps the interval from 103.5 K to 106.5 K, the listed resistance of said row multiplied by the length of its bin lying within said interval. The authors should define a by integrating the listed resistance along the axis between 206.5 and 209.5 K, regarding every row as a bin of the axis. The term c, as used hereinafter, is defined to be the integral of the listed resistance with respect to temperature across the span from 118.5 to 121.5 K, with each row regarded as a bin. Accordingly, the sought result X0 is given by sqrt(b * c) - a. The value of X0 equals 19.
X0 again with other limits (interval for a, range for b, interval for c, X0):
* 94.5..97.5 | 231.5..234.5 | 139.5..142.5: 7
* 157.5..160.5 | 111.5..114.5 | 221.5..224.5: -6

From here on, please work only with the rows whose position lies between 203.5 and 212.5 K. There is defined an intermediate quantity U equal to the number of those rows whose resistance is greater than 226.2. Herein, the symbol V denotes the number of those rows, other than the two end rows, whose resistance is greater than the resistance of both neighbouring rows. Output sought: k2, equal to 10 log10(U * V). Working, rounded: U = 4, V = 3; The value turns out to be 11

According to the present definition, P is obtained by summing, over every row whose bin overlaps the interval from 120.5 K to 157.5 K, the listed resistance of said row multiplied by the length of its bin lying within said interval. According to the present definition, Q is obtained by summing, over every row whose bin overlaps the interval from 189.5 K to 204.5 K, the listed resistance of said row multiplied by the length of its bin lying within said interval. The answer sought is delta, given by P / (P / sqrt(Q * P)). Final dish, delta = 5401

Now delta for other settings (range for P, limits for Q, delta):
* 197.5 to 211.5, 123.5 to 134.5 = 2859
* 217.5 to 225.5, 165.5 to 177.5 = 2208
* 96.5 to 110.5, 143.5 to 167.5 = 4150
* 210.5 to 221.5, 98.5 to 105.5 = 1995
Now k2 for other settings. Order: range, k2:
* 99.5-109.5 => 13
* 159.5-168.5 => 8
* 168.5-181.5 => 12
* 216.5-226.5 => 12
